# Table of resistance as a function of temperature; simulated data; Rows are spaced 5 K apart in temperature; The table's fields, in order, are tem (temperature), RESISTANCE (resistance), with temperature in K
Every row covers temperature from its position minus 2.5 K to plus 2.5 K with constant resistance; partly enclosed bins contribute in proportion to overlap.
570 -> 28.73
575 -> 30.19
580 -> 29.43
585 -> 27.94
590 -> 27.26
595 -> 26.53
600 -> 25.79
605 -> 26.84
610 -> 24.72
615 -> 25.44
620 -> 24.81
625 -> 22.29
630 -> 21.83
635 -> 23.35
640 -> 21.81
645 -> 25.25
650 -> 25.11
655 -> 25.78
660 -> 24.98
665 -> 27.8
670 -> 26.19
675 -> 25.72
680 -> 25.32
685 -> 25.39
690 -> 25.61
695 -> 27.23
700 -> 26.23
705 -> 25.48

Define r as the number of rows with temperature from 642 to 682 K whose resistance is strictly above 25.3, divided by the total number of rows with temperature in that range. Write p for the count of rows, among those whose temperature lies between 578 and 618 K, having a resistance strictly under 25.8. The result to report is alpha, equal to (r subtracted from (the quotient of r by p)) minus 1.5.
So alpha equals -1.9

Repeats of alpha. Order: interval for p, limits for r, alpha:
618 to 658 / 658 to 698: -2.3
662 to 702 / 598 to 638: -1.8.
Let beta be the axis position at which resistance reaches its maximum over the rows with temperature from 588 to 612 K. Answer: 590 K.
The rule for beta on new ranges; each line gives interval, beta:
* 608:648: 615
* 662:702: 665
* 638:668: 665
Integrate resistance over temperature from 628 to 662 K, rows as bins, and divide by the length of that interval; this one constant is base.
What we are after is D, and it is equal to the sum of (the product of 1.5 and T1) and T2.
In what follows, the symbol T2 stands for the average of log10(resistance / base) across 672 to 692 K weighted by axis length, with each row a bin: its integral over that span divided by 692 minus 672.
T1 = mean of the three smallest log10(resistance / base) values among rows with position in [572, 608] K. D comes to 0.09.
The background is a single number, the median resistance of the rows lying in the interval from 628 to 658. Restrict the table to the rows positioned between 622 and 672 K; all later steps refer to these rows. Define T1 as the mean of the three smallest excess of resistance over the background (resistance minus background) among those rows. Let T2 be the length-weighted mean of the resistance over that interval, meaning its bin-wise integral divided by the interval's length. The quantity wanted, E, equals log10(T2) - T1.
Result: 3.6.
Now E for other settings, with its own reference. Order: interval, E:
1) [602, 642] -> 3.6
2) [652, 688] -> 0.4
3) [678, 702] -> 0.2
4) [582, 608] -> -0.7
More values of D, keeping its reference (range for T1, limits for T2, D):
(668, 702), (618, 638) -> 0.02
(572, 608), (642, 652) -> 0.08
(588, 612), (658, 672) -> 0.08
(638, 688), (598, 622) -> 0.02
